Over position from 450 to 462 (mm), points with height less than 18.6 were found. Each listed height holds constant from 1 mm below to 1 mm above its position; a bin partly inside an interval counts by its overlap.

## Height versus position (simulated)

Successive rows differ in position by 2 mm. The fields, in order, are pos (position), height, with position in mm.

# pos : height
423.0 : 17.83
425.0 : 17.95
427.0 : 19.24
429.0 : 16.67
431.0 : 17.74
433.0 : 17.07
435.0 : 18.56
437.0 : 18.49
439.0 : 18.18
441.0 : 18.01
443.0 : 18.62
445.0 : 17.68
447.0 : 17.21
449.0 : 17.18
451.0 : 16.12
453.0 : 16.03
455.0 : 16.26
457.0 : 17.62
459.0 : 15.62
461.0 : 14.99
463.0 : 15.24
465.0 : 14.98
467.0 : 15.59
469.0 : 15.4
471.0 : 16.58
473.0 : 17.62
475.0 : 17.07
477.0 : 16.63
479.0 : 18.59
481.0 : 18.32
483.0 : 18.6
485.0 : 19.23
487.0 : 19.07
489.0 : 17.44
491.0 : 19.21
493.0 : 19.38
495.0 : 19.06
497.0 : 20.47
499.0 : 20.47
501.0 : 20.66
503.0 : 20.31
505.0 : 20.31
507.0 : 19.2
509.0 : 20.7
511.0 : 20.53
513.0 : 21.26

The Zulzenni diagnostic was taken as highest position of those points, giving 461.0 mm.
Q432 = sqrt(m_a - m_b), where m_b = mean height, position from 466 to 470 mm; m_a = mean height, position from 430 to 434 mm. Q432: 1.38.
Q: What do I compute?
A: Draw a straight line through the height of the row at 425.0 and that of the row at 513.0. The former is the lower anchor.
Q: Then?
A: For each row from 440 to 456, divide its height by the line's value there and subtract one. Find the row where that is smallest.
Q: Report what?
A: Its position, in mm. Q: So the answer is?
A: 453.0 mm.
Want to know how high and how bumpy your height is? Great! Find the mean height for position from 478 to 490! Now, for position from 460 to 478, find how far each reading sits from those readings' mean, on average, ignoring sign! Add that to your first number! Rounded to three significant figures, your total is 19.4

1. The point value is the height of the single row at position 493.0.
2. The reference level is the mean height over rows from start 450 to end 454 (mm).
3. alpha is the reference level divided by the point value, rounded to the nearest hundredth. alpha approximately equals 0.83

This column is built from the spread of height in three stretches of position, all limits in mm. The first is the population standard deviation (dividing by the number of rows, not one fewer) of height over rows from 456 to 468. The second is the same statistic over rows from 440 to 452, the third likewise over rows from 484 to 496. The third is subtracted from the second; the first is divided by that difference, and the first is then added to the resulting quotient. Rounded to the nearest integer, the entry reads 9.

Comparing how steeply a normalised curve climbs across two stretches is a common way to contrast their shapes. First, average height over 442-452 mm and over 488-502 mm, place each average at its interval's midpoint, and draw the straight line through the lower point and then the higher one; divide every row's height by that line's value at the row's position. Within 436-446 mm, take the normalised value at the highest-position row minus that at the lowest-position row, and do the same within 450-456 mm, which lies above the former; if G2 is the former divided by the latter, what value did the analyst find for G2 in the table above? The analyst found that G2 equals 48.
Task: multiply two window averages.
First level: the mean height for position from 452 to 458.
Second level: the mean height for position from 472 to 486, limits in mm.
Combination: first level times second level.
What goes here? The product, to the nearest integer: 300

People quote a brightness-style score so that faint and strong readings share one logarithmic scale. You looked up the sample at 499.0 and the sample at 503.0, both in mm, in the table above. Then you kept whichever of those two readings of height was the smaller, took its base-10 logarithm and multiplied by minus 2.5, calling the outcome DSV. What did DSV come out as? -3.27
